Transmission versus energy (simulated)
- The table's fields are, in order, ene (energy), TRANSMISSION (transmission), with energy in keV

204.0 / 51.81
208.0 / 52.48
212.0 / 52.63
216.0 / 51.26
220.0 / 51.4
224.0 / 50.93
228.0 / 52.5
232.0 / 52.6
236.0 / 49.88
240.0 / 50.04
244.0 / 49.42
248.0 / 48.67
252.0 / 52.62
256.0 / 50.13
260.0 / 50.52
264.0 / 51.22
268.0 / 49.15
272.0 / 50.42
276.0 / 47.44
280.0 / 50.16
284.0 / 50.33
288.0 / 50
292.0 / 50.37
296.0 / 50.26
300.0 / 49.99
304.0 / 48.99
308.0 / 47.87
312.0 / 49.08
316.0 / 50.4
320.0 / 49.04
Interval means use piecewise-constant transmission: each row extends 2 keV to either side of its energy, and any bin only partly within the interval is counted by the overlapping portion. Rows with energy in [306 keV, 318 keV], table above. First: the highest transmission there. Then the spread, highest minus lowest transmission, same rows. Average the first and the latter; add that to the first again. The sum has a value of 76.9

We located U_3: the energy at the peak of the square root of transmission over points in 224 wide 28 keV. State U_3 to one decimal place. 212.0 keV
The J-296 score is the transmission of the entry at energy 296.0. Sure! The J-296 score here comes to 50.26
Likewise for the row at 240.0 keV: 50.04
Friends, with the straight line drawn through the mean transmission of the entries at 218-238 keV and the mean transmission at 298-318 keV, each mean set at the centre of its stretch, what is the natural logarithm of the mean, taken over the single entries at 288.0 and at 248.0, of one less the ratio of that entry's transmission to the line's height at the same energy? -3.90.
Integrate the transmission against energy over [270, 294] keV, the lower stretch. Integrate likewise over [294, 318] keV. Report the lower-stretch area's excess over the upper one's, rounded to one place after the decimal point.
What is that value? 8.5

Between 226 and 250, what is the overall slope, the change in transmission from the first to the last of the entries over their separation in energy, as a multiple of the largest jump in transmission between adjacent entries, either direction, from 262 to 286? -0.064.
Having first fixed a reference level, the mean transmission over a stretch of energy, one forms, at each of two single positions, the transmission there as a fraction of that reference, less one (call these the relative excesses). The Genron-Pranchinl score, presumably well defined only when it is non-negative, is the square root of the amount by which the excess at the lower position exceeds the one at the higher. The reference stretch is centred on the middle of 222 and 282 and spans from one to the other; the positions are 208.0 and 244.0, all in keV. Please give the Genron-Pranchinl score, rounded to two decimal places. 0.25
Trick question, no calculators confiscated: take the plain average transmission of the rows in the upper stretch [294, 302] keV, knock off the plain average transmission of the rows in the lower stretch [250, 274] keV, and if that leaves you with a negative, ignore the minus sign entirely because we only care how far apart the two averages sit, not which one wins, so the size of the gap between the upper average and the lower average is 0.55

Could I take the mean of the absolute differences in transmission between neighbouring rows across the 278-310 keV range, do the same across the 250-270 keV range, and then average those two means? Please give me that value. 0.95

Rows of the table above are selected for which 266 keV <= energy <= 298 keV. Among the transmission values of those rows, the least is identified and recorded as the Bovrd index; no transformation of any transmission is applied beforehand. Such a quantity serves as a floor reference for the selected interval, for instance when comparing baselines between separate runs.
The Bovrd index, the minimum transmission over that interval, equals 47.44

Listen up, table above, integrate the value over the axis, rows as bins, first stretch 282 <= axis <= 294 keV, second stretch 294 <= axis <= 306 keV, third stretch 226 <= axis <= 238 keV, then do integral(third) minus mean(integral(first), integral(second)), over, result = 20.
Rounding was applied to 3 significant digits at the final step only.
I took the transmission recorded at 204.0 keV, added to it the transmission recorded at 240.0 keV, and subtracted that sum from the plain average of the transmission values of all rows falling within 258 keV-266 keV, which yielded -51.0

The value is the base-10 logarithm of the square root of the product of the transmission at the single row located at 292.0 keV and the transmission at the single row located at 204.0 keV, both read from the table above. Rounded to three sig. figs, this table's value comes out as 1.71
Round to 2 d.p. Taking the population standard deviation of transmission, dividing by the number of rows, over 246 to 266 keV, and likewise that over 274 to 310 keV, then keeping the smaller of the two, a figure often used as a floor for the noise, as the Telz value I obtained 1.06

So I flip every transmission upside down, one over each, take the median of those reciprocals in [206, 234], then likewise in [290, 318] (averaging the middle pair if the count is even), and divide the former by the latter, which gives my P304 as 0.95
